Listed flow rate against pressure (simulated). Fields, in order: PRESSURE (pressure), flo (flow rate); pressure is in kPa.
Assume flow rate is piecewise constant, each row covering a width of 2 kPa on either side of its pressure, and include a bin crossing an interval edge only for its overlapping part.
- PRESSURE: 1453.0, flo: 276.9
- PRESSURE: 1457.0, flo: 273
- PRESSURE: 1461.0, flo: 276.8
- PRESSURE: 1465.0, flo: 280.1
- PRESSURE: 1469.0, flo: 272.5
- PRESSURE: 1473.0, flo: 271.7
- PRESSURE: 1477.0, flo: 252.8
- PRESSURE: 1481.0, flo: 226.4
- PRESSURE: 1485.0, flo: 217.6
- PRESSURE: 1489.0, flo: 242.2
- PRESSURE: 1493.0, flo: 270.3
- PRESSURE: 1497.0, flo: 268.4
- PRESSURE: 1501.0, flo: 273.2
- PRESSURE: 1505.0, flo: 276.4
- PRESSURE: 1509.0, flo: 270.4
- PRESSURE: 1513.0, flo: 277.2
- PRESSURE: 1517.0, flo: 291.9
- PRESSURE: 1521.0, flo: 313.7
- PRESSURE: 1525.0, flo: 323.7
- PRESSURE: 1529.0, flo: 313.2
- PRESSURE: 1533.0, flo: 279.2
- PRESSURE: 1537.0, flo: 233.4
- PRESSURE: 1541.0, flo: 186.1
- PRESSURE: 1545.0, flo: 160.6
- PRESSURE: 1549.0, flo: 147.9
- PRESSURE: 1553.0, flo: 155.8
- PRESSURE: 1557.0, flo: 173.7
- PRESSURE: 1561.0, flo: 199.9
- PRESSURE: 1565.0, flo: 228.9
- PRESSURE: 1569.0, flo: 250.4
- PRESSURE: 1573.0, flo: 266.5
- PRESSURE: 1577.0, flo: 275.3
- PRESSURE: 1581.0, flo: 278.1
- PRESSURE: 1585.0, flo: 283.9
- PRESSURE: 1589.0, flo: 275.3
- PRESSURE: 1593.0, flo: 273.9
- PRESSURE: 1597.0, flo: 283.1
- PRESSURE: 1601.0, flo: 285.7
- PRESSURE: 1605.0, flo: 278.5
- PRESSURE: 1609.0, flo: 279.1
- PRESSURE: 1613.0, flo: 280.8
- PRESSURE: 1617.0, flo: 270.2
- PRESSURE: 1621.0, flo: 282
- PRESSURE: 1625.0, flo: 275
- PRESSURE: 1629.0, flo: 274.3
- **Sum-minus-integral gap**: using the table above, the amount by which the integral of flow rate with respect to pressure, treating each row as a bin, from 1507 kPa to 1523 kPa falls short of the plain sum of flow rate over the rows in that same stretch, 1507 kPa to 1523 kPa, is -3460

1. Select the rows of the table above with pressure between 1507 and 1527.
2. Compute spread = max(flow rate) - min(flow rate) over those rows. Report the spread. 53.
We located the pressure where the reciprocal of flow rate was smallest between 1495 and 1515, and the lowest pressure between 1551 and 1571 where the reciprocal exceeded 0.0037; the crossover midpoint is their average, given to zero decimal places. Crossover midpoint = 1533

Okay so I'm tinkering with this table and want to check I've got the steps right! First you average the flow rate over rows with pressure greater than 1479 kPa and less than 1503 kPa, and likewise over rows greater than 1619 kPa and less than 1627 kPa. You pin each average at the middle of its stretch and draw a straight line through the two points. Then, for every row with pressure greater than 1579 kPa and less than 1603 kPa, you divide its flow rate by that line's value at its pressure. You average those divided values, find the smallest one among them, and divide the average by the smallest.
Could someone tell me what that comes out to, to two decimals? 1.02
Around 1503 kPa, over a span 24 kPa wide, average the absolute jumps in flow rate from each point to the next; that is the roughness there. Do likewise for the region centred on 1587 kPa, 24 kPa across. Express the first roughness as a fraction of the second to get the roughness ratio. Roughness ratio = 1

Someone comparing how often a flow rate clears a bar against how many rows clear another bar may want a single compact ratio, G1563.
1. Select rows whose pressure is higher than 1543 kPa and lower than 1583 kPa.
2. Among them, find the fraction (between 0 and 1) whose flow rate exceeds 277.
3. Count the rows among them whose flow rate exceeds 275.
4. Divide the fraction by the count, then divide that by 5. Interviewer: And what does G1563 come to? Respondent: 0.010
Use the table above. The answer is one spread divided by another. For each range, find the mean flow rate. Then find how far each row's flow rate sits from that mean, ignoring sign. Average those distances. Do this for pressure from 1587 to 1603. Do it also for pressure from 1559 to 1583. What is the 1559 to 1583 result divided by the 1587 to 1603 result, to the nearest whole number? 5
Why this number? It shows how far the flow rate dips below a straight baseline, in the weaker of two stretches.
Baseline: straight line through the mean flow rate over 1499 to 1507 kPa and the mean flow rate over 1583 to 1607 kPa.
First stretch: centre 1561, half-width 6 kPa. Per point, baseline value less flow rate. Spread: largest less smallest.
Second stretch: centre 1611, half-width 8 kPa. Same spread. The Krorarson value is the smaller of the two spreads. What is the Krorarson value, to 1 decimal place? 10.8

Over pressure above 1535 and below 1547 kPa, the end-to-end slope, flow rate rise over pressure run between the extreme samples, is -9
